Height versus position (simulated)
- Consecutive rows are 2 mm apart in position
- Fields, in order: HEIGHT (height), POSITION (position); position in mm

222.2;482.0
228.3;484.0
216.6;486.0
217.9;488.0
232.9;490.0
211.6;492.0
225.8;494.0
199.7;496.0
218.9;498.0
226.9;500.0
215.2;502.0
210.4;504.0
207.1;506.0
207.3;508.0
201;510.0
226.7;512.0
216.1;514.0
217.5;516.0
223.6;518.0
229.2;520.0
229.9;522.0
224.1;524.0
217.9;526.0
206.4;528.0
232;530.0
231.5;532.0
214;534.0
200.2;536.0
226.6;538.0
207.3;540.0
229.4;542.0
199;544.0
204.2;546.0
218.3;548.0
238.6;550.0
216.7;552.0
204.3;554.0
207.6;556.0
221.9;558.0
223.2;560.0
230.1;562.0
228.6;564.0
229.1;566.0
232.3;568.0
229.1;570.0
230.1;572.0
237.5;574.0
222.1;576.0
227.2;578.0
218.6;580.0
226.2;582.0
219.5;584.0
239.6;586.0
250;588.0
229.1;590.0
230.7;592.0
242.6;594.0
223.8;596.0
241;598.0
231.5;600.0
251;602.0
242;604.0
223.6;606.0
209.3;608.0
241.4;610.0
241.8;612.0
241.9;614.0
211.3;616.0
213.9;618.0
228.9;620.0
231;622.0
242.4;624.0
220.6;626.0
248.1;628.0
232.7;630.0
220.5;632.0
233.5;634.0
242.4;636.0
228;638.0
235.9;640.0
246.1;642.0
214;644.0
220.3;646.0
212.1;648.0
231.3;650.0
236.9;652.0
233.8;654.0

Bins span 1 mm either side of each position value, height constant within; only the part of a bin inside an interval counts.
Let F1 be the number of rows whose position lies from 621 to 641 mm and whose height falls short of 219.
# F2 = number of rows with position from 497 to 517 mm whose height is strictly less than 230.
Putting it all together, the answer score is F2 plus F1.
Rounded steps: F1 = 0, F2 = 10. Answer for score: 10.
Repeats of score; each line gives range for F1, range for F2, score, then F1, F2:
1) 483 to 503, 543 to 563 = 14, 6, 8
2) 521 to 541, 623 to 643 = 8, 5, 3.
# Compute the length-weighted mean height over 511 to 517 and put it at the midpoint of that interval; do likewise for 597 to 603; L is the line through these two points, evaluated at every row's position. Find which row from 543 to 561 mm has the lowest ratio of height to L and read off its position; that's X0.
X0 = 544.0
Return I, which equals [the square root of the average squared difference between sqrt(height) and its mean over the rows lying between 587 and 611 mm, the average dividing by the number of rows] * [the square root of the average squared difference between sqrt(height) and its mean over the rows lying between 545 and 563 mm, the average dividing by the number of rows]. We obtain 0.14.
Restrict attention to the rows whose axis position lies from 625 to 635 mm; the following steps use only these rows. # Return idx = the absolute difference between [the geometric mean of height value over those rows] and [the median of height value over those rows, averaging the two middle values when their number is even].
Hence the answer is 1.8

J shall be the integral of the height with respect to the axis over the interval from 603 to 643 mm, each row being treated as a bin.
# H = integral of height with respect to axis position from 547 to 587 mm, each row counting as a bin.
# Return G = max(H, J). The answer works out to 9271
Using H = 9001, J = 9271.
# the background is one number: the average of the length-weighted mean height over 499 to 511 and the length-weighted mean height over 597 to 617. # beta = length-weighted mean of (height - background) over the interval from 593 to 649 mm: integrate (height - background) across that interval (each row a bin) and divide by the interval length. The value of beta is 9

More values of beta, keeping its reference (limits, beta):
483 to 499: -3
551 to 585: 1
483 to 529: -5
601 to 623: 8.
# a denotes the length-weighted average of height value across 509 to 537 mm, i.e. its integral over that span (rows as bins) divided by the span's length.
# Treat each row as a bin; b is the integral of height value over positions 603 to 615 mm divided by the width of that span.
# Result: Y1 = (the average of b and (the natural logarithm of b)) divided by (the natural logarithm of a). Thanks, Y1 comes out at 22.1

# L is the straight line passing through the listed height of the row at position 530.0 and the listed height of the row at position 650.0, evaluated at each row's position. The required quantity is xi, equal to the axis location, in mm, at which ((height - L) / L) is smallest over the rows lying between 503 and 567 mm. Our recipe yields 544.0 mm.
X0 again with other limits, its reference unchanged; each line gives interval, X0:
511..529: 528.0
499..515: 510.0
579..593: 584.0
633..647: 644.0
